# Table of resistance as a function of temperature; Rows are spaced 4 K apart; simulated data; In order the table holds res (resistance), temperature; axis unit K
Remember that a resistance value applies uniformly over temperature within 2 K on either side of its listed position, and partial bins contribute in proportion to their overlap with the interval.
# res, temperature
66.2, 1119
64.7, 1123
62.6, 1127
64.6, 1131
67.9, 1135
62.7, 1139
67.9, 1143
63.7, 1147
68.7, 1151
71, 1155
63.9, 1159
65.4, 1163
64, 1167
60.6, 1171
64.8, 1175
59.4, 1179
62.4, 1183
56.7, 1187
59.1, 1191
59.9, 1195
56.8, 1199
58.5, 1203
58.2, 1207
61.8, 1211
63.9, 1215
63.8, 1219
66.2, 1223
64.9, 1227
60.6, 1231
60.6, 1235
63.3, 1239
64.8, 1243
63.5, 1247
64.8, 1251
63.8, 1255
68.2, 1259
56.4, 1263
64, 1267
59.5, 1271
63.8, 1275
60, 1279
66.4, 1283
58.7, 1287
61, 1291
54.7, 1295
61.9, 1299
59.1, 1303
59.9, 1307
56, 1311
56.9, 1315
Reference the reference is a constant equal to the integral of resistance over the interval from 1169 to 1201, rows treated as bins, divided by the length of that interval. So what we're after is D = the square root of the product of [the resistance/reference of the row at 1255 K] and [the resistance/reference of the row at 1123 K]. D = 1.07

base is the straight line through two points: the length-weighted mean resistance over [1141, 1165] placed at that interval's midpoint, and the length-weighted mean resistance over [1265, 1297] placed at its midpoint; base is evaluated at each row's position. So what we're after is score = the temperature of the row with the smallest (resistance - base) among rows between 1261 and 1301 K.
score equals 1295 K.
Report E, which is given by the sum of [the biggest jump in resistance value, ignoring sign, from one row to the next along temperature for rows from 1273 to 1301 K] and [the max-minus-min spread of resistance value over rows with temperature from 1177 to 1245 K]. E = 17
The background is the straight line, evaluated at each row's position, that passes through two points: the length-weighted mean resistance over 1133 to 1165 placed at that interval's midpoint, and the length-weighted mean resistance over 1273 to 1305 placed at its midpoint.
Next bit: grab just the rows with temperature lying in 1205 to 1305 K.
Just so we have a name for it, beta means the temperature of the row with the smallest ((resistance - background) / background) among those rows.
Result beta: 1295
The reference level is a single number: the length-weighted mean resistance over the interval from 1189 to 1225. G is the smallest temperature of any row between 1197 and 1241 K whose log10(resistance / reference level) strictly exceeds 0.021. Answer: 1223 K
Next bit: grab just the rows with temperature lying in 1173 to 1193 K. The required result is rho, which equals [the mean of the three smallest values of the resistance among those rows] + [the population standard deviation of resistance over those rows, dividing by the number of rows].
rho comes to 61.2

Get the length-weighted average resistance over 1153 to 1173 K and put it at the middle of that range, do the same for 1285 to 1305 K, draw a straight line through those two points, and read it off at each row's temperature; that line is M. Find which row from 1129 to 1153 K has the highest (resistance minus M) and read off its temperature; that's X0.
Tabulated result 1151 K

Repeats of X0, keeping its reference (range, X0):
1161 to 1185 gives 1163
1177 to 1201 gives 1183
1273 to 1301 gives 1283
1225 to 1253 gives 1251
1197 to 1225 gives 1223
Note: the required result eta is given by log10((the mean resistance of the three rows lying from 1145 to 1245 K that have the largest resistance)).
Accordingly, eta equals 1.84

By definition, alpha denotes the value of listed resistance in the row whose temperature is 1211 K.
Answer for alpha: 61.8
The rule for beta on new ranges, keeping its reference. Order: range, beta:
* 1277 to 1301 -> 1295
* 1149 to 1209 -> 1187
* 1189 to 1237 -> 1199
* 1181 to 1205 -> 1187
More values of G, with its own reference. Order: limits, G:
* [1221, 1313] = 1223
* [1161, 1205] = 1163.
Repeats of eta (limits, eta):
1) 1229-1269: 1.82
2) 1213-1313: 1.83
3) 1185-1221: 1.80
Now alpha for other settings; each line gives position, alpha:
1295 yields 54.7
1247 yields 63.5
